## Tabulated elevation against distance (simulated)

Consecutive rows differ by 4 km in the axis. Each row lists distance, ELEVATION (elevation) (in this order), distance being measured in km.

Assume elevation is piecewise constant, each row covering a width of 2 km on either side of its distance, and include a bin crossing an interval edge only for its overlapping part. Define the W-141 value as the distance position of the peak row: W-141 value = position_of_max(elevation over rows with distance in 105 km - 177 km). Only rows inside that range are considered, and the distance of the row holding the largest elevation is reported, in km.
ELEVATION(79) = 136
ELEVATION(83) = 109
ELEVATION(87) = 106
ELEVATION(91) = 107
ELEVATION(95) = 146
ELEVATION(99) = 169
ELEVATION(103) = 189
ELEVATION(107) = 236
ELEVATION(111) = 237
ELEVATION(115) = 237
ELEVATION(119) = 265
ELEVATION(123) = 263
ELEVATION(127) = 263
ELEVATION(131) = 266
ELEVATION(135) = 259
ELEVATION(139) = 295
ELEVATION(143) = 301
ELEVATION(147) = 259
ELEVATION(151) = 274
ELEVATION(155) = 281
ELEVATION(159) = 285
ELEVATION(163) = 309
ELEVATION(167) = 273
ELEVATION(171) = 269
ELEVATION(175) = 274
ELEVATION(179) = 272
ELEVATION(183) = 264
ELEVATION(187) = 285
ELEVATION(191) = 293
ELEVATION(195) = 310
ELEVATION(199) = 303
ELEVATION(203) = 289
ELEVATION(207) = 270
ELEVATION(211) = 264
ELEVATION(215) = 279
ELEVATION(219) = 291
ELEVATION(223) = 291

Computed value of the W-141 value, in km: 163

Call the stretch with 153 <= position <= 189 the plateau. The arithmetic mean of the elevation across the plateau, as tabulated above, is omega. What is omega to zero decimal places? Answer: 279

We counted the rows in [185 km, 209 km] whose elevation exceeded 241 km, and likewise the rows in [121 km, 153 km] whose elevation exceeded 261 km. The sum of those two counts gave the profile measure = 12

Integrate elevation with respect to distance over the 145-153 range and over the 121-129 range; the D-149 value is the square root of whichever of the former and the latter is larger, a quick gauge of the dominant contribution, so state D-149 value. 46.2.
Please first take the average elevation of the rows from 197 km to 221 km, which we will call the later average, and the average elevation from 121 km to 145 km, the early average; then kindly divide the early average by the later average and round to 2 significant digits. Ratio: 0.97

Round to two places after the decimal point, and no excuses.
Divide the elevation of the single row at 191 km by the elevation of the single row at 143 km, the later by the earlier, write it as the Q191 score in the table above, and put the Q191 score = 0.97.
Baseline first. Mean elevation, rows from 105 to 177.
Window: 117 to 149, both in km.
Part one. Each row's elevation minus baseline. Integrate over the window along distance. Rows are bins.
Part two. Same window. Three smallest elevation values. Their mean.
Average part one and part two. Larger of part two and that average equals 260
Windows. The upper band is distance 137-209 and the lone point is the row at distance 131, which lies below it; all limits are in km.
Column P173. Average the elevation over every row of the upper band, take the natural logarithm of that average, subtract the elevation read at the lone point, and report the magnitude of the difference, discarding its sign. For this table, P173 260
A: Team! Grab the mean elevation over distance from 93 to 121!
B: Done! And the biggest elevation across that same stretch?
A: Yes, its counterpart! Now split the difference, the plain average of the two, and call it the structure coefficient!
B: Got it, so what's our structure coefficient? 238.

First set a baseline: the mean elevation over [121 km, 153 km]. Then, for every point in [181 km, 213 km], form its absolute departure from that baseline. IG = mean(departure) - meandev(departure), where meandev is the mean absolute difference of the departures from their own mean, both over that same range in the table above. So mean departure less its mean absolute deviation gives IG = 7.8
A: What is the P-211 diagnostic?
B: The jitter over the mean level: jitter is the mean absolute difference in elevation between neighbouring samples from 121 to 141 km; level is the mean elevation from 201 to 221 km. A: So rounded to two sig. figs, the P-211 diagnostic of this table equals 0.041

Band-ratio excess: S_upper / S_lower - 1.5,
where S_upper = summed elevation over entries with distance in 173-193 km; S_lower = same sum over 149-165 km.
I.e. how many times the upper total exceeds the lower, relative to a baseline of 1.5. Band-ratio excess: -0.29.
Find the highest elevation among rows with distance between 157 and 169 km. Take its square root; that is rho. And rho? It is 17.6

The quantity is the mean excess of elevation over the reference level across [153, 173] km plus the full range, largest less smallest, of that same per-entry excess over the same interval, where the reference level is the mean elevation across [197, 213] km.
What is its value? 42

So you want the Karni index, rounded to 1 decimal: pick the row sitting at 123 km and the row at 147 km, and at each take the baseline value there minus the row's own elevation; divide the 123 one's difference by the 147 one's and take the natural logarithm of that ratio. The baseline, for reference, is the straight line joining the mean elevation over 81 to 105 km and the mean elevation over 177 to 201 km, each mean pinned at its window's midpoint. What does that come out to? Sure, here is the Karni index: 0.8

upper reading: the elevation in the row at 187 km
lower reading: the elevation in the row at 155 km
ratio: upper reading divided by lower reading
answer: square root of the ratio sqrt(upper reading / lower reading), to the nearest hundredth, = 1.01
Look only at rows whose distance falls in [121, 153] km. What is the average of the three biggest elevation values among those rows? 290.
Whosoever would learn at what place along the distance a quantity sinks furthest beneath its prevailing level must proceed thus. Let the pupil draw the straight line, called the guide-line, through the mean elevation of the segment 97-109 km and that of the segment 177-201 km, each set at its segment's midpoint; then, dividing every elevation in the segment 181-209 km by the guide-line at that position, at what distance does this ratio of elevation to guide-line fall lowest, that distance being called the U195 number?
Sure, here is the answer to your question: 207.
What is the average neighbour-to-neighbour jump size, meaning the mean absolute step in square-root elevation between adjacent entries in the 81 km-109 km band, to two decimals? 0.87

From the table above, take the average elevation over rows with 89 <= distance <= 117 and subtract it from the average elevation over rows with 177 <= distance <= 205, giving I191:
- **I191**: 99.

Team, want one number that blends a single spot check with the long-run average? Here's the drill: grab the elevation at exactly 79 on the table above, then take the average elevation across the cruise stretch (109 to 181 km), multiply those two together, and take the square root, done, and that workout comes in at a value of 192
